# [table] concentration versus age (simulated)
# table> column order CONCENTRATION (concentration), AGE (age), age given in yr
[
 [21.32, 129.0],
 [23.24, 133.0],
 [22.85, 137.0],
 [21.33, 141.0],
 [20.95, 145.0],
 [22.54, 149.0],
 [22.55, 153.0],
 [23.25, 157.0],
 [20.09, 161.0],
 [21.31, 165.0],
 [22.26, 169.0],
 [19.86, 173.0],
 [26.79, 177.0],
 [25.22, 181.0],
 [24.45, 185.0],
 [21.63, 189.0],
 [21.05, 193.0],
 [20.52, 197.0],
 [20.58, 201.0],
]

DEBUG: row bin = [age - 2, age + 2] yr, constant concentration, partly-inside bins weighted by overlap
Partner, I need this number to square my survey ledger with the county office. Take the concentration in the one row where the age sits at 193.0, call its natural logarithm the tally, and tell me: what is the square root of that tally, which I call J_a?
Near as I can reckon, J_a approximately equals 1.75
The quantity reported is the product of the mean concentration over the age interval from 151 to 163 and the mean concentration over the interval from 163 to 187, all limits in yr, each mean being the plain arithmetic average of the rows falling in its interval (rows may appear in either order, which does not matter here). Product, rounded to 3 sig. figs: 512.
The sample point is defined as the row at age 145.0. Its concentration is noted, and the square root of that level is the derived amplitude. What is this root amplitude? 4.58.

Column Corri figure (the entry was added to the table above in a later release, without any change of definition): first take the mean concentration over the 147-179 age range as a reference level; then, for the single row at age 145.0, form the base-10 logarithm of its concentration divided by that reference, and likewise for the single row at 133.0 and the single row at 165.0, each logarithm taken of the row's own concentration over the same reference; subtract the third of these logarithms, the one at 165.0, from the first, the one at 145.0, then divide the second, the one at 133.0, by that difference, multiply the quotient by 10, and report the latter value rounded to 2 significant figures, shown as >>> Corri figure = -23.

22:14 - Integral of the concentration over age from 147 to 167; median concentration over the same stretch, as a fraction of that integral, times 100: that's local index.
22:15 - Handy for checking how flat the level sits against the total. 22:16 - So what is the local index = 5.13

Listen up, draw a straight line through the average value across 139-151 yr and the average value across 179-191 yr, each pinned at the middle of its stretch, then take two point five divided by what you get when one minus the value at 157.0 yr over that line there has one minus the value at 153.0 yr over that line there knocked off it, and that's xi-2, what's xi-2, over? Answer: -116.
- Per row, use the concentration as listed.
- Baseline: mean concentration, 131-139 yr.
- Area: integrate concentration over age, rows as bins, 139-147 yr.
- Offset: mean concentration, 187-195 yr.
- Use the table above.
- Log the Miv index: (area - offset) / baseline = 6.41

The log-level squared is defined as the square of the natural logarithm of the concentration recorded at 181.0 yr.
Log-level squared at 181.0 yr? 10.4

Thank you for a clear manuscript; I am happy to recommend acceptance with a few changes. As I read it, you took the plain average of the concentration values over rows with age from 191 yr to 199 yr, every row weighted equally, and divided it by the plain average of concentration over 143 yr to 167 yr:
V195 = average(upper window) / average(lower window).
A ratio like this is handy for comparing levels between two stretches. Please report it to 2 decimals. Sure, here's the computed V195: 0.95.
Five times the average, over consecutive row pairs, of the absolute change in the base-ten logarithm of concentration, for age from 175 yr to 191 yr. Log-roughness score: 0.15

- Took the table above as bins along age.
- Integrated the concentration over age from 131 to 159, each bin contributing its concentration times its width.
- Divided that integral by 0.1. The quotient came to 6268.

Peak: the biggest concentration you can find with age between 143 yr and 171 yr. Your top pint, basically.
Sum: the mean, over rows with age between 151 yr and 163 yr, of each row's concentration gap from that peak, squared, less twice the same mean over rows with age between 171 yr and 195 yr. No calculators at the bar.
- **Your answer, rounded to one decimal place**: -8.8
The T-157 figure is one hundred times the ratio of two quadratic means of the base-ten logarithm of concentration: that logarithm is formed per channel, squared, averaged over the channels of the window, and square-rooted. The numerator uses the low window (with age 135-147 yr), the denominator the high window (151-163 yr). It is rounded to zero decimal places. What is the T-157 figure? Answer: 100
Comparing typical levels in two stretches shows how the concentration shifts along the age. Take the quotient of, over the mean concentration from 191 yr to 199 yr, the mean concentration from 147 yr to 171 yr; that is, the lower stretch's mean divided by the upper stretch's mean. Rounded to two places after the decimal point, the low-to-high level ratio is 1.06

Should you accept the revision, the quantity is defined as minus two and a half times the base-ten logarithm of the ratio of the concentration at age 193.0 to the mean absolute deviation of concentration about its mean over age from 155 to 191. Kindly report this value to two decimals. -2.60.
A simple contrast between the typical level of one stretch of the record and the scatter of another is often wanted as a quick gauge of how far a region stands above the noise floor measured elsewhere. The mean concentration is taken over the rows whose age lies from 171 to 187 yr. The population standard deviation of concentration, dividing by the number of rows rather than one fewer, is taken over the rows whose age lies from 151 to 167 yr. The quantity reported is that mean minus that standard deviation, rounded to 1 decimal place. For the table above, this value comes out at 22.9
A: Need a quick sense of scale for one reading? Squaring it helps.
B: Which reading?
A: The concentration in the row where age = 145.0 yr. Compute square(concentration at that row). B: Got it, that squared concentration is 439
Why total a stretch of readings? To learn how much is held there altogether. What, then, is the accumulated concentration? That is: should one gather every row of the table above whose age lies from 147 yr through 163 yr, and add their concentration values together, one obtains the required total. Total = 88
